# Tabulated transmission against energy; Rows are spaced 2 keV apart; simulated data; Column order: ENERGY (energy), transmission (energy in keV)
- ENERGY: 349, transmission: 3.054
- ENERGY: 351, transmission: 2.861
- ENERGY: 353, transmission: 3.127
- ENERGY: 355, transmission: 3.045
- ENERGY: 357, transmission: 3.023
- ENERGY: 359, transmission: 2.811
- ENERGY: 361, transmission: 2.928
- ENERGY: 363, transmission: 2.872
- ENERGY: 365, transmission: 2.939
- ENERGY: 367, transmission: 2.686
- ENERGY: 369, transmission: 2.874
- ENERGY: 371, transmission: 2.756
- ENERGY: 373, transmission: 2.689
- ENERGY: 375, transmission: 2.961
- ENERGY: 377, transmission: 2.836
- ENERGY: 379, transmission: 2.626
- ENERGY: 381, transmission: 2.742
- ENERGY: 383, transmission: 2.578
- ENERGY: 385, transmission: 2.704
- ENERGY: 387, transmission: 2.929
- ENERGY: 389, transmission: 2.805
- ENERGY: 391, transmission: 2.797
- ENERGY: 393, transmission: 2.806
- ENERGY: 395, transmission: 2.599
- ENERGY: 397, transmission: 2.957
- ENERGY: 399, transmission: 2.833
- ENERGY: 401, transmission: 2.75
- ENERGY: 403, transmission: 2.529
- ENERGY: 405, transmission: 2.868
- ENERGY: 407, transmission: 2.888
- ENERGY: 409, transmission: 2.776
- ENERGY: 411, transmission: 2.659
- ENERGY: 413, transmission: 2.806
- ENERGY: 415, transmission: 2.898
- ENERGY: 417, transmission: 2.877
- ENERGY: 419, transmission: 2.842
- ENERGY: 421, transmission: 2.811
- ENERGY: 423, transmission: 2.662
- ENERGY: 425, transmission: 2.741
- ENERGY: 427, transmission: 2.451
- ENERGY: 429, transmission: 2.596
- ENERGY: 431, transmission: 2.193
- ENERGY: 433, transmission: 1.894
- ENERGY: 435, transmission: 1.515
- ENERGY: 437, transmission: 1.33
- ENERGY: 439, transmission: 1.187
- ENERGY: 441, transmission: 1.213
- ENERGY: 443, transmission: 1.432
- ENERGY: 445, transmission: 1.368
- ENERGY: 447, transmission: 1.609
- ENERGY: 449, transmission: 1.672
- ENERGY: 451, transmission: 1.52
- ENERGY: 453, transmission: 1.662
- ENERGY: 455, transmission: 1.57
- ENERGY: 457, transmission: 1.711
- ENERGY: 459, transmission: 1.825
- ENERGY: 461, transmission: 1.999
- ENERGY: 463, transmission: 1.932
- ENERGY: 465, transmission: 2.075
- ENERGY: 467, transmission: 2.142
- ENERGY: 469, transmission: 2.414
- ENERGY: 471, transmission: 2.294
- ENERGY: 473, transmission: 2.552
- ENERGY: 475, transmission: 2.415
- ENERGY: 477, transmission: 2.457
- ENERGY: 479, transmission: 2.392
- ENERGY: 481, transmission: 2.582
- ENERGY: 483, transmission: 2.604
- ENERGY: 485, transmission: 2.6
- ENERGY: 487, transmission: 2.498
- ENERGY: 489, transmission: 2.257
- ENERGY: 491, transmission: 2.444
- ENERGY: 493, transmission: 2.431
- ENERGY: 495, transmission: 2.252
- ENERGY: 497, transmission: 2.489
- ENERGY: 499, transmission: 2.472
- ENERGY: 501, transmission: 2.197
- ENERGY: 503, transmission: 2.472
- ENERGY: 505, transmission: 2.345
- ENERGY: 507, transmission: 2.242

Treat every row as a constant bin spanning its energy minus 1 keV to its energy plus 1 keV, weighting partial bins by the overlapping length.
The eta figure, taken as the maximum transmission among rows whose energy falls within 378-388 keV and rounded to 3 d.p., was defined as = 2.929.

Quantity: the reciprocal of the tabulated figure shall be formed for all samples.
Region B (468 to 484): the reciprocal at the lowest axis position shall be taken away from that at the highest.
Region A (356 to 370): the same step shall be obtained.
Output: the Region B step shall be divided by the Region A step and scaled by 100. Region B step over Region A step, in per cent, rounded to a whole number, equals -176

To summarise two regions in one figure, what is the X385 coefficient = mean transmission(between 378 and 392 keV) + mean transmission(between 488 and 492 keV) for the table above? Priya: 5.1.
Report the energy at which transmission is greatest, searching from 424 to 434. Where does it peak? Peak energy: 425 keV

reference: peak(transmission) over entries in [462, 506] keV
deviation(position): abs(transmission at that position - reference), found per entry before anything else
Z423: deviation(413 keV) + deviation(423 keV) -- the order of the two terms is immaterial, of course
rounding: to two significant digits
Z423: 0.26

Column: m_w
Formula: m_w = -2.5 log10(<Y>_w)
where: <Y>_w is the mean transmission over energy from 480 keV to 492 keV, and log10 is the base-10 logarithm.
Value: -0.99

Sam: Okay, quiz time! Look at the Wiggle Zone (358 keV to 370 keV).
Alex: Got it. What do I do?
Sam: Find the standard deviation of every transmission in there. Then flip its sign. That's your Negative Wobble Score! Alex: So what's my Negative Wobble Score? -0.09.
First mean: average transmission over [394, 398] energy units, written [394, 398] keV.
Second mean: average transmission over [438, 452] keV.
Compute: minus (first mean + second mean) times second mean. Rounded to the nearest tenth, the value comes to -6.0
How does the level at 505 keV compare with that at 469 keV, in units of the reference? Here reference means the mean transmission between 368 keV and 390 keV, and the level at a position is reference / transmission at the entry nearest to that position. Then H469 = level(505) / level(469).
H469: 1.03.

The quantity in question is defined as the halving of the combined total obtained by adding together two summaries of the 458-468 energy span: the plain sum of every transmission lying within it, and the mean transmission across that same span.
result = 6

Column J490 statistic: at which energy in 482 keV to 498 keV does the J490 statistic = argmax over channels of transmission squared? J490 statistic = 483 keV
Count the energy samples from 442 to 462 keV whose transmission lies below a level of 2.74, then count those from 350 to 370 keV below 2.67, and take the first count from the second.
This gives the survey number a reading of -10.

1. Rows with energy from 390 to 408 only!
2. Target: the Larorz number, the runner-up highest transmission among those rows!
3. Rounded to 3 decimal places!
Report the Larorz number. 2.888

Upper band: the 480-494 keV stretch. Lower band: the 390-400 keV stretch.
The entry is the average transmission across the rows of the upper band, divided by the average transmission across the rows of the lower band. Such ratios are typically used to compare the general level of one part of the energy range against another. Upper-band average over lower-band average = 0.89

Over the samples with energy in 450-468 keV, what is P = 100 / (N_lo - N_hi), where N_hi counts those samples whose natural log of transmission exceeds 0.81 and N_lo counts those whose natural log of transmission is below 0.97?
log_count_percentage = 11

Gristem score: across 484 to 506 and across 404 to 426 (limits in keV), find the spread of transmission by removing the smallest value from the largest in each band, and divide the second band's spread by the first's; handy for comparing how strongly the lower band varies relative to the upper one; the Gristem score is 0.59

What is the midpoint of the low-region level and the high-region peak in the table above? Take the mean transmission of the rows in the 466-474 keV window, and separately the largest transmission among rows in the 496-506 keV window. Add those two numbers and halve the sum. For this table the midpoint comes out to 2.42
